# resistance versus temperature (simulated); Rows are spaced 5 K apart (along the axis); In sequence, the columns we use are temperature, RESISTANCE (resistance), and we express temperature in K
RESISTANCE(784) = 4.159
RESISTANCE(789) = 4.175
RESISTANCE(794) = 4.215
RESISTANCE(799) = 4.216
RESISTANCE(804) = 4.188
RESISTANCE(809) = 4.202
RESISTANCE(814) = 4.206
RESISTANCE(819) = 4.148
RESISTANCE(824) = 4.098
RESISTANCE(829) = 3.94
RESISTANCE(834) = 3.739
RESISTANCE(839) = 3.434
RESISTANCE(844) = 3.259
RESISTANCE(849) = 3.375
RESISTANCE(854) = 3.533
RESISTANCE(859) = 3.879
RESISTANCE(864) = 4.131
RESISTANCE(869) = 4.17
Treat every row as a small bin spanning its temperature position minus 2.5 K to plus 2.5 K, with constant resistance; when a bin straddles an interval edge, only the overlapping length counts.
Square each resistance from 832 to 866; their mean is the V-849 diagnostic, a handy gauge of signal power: 13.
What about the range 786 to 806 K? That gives 18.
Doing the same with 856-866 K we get 16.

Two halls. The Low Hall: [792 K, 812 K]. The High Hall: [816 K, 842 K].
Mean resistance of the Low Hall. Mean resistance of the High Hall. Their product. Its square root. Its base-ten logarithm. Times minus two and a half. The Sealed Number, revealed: -1.51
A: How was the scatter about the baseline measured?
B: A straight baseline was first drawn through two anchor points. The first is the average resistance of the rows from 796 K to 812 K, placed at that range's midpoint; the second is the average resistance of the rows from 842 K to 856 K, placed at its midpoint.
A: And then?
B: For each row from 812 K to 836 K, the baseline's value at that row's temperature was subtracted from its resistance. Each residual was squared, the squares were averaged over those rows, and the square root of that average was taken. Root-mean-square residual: 0.195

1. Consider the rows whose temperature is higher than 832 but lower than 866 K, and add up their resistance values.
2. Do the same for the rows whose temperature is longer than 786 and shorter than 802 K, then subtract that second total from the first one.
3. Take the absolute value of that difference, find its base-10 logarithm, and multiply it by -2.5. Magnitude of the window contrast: -2.8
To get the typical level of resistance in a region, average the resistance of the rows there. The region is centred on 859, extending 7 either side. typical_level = 3.8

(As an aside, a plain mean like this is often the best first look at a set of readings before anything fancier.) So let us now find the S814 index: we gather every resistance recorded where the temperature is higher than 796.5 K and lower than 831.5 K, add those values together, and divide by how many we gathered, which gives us 4.14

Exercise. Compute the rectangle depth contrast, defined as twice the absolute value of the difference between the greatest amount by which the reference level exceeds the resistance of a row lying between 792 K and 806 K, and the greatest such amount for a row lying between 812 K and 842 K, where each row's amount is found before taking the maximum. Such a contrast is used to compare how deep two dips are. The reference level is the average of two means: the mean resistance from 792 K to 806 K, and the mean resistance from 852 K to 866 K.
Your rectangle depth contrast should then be 1.51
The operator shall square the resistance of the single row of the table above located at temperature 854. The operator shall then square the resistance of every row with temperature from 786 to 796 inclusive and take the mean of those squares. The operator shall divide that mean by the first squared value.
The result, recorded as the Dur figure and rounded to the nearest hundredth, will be 1.41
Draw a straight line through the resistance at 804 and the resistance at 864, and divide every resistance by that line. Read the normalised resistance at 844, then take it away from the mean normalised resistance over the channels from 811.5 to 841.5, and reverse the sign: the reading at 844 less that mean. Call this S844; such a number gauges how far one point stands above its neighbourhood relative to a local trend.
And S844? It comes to -0.157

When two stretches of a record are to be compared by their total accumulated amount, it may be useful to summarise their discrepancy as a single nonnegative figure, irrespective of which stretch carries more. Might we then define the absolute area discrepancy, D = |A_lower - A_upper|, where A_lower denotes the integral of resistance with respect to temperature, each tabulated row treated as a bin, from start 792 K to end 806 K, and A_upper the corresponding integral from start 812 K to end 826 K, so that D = 1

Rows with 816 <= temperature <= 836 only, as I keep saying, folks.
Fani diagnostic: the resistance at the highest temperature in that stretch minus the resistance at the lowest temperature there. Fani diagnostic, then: -0.41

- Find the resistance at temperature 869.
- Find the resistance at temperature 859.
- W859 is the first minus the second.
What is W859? 0.29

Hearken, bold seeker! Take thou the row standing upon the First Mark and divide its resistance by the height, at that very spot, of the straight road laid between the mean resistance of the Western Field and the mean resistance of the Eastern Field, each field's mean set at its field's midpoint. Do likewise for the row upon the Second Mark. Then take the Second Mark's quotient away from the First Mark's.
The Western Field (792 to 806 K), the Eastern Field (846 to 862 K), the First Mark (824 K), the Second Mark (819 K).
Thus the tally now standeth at 0.00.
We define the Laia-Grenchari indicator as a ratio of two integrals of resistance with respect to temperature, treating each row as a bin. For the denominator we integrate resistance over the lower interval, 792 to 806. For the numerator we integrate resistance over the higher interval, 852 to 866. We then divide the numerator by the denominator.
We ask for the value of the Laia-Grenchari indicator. 0.91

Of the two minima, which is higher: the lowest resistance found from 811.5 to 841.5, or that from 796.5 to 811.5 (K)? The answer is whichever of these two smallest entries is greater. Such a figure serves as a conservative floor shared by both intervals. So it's 4.19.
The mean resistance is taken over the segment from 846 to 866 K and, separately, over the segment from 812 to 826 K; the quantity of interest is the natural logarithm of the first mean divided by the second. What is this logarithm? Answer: -0.11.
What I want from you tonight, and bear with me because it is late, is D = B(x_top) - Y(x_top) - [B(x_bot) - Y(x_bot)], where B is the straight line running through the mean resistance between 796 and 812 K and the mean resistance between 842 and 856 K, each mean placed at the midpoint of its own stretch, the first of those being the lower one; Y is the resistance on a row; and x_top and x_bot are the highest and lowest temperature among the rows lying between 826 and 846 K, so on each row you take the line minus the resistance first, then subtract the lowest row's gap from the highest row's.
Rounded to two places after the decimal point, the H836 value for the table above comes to 0.41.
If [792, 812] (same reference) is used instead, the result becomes -0.26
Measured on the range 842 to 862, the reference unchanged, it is -0.89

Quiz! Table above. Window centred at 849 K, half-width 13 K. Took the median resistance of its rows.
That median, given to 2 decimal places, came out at 3.43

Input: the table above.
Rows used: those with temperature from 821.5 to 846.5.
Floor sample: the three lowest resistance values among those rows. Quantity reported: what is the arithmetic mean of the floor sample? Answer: 3.5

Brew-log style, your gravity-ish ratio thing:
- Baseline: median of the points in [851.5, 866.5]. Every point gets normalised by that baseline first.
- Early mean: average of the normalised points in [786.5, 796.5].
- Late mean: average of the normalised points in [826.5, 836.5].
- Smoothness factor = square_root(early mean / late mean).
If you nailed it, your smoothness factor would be 1.05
